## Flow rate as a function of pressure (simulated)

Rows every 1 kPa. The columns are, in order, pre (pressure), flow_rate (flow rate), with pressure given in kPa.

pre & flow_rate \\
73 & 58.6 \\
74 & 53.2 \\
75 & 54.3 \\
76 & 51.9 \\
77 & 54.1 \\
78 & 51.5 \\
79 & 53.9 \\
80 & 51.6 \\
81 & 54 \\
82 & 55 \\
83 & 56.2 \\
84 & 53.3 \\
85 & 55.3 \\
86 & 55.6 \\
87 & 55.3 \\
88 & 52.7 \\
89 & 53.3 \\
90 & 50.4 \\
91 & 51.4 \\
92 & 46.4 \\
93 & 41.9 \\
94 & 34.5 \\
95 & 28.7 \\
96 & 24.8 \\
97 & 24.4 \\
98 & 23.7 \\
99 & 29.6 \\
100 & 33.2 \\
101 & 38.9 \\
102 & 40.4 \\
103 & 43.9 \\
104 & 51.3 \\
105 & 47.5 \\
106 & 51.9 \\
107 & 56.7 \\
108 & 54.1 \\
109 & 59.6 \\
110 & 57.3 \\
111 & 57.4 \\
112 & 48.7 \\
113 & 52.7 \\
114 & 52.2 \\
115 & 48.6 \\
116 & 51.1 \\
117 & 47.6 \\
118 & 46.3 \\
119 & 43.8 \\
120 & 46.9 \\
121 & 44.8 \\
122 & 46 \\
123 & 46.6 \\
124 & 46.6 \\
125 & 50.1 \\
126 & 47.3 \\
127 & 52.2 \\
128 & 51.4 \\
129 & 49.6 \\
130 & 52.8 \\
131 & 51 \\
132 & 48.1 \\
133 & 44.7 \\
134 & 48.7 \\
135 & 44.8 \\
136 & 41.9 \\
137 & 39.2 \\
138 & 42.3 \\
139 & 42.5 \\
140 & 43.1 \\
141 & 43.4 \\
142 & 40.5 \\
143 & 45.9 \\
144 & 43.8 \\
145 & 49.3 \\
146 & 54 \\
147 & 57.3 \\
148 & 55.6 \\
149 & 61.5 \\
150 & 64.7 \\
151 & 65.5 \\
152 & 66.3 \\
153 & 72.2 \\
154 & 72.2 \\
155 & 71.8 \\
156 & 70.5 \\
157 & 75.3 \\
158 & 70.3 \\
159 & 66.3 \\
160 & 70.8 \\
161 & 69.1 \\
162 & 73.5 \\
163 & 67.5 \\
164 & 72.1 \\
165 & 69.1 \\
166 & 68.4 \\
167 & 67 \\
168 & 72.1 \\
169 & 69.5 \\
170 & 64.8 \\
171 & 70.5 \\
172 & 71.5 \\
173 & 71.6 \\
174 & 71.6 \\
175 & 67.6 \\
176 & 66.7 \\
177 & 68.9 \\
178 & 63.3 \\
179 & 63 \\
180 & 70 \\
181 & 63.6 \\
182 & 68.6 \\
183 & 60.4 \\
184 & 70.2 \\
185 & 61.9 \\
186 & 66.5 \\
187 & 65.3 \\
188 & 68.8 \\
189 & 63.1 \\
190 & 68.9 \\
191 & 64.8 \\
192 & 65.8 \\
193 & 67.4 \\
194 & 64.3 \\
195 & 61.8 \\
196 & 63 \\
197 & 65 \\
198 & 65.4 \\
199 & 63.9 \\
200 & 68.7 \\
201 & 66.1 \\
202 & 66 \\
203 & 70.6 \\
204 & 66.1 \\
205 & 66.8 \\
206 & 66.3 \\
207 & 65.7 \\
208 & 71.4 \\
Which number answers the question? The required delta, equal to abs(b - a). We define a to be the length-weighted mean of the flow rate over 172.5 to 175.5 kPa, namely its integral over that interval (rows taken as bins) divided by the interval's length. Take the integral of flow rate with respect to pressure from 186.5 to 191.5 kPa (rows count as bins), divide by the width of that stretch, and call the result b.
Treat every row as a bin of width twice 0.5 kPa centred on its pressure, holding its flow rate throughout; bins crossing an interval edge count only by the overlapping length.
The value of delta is 4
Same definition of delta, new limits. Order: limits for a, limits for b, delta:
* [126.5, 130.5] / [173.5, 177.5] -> 17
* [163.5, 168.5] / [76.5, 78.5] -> 17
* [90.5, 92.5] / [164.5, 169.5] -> 20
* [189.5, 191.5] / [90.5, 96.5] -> 29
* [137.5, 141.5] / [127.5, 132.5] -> 8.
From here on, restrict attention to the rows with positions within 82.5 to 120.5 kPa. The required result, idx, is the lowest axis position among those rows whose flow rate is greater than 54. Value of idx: 83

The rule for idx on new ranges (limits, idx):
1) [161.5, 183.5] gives 162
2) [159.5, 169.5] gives 160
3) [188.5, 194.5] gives 189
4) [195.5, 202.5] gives 196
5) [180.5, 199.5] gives 181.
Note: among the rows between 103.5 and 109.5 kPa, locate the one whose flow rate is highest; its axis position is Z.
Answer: 109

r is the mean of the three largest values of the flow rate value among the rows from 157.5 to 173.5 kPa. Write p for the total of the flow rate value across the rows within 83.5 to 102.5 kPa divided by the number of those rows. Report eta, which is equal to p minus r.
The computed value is -31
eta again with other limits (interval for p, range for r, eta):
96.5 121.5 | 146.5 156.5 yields -26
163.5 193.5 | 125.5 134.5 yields 15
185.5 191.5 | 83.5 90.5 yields 11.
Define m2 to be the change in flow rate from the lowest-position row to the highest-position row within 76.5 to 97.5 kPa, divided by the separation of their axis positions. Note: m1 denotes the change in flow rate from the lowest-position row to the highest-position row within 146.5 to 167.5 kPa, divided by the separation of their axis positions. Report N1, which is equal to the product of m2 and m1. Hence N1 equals -0.7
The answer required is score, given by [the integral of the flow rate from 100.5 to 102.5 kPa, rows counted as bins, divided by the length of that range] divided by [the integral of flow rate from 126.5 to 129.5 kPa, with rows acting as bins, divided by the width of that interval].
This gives 0.8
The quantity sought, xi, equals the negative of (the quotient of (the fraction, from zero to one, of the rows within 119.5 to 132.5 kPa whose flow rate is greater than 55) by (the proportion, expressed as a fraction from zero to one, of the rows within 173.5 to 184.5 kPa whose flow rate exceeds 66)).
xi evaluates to 0.00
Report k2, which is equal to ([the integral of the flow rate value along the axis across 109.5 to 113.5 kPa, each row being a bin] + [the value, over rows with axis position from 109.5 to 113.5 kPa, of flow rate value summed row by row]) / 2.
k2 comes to 216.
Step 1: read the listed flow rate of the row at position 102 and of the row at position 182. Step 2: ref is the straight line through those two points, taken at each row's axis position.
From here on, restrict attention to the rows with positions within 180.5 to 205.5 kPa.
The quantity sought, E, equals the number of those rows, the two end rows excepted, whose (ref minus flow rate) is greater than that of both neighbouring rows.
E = 9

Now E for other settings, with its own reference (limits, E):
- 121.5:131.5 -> 3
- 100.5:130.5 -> 9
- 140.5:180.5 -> 11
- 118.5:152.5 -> 10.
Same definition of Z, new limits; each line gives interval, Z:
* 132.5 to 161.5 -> 157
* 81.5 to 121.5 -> 109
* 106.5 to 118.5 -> 109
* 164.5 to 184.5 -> 168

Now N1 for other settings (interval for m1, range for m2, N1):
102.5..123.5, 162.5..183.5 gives 0.0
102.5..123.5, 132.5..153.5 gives 0.2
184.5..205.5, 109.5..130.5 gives -0.1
